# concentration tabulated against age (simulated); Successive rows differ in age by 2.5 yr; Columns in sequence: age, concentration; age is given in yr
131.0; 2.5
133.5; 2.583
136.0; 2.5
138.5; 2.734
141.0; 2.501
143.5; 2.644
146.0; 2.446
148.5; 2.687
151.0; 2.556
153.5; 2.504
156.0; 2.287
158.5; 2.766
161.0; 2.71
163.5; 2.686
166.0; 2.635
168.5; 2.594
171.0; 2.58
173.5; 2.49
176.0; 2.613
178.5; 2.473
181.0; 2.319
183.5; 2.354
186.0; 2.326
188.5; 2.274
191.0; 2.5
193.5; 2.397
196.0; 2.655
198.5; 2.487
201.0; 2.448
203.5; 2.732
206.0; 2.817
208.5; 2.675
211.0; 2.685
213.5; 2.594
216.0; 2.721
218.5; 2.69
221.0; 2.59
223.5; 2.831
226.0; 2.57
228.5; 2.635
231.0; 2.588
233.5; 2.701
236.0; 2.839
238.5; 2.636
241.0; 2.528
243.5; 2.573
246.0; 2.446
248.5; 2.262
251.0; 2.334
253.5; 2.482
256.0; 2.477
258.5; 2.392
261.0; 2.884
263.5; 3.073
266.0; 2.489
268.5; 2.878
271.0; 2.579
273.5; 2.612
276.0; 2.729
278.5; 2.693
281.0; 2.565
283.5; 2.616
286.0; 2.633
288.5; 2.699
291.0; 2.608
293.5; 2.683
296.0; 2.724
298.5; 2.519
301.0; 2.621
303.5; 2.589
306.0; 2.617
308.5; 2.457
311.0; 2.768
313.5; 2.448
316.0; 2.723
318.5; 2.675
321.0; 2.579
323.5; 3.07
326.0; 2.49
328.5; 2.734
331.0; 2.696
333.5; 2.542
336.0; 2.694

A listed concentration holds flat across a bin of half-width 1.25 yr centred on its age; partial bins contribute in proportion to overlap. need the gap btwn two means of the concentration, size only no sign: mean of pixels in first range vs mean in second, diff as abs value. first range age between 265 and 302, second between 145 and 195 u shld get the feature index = 0.13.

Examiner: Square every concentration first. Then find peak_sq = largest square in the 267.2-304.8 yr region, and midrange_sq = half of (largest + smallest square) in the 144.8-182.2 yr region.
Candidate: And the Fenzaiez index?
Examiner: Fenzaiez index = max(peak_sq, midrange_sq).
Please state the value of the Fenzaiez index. 8.3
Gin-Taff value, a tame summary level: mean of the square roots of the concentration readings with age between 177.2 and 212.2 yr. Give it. 1.58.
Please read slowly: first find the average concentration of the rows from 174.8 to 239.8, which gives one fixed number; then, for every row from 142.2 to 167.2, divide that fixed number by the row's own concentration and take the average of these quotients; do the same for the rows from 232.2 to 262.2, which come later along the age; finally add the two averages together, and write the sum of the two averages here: 2.02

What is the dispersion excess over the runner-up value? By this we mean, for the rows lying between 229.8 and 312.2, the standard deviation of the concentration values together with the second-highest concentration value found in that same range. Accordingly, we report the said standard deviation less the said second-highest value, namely -2.72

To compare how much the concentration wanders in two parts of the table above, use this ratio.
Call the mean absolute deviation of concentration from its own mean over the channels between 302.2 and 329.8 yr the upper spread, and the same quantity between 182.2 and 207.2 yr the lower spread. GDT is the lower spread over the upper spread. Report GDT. 1.1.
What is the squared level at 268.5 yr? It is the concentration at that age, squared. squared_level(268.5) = 8.28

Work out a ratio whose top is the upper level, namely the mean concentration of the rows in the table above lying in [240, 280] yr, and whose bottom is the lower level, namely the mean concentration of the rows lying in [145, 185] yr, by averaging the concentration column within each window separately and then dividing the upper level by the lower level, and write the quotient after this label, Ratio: 1.02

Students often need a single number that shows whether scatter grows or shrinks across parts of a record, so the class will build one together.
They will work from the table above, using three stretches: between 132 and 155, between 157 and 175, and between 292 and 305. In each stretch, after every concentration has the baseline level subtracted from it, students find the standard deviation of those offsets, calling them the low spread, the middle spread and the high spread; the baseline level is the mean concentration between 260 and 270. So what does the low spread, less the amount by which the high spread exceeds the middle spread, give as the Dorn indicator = 0.11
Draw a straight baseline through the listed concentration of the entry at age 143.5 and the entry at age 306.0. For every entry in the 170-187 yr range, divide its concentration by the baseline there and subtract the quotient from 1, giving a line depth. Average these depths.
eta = 0.07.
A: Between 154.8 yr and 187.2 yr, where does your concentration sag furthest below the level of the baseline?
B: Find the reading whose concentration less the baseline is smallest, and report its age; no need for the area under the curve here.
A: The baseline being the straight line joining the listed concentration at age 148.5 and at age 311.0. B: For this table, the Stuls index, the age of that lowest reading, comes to 156.0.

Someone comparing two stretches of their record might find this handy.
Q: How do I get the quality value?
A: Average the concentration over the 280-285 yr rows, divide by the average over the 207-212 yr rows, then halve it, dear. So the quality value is 0.48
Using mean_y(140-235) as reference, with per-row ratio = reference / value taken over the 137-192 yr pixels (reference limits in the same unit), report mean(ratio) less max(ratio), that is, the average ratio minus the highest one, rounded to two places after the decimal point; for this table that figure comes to -0.11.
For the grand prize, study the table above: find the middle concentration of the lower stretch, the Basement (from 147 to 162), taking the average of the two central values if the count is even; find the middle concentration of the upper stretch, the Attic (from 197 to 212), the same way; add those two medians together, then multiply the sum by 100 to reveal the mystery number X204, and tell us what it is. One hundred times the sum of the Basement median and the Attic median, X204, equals 530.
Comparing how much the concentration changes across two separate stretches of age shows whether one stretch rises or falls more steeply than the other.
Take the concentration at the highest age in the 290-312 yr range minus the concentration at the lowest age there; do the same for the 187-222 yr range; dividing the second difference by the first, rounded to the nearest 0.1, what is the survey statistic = 2.0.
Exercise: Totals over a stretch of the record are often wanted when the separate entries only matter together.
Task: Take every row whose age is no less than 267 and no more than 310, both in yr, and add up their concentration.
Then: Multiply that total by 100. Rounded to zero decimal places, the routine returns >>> 4482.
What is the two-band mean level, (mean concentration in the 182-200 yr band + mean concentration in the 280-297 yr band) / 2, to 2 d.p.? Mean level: 2.54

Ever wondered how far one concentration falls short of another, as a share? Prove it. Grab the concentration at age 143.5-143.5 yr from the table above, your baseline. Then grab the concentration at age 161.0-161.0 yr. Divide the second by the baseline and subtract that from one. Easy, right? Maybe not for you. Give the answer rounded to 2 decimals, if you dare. -0.02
